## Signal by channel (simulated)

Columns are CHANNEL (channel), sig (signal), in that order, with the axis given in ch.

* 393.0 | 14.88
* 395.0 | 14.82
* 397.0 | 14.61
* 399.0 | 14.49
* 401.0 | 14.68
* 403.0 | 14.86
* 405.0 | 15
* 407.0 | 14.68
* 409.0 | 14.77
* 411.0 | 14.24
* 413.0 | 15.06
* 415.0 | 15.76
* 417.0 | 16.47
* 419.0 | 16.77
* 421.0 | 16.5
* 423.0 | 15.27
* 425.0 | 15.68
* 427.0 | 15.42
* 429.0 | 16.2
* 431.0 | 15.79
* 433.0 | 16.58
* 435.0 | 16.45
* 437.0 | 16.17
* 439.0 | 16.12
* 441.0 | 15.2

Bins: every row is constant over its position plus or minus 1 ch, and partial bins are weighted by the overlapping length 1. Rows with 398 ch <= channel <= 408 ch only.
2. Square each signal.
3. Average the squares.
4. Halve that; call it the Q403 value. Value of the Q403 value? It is 109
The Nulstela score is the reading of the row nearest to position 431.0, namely 15.79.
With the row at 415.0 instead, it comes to 15.76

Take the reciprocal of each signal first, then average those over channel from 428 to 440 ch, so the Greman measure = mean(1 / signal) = 0.062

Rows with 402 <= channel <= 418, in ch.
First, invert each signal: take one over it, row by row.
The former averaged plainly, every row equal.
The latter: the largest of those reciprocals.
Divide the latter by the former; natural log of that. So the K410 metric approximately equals 0.057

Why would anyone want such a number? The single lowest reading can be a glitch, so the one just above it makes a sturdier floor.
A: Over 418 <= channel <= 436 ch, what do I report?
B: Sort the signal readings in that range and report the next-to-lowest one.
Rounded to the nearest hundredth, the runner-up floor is 15.42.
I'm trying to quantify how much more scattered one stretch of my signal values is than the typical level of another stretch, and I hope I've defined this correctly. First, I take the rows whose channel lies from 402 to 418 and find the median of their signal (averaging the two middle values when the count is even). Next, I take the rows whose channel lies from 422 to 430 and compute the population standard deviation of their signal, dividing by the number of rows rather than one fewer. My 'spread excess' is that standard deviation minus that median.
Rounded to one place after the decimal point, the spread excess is -14.6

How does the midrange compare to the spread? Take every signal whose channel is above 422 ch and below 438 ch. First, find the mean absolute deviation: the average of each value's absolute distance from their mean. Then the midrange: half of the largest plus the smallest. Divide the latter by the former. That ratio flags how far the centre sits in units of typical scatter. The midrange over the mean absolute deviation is 39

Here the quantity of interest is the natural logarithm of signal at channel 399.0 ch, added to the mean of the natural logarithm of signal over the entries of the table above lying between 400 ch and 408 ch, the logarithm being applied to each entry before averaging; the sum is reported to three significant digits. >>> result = 5.37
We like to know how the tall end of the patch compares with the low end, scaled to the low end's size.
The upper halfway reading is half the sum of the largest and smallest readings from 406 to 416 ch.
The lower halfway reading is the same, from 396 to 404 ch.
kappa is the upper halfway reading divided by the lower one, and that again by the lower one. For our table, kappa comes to 0.070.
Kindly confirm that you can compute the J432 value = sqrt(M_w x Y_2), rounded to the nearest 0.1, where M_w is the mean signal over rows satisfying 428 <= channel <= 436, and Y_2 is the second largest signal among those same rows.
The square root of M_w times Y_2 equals 16.4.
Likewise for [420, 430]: 16.0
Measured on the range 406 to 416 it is 15.0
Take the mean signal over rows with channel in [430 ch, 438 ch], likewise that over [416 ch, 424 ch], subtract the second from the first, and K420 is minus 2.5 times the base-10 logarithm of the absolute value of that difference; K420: 5.8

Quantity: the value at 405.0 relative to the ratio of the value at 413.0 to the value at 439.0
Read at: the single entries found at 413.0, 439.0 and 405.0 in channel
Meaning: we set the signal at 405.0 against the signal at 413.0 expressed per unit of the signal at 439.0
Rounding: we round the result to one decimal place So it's 16.1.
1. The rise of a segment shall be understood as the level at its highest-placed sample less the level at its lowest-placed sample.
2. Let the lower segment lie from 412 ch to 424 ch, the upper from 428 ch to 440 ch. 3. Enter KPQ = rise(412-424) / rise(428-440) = -2.6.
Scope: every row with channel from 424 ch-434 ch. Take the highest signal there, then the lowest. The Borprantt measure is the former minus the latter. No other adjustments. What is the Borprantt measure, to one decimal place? 1.2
